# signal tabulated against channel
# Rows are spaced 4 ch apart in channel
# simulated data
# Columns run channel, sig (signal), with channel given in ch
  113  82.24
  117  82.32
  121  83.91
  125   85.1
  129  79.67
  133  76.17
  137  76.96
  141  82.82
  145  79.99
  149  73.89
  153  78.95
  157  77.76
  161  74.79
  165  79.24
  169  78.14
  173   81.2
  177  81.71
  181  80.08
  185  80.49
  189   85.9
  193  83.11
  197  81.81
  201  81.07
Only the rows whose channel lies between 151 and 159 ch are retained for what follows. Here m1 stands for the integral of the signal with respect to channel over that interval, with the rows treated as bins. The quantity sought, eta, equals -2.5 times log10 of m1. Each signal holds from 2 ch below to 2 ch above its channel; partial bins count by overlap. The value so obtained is -7.0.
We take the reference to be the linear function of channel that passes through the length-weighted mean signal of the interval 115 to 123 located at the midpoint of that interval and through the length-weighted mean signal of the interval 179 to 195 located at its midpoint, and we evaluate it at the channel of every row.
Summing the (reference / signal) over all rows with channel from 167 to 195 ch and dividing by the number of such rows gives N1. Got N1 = 1.01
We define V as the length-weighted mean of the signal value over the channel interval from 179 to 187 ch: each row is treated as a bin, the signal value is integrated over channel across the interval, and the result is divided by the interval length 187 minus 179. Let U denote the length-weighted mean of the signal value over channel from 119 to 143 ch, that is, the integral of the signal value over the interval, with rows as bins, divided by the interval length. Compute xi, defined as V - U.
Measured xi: 0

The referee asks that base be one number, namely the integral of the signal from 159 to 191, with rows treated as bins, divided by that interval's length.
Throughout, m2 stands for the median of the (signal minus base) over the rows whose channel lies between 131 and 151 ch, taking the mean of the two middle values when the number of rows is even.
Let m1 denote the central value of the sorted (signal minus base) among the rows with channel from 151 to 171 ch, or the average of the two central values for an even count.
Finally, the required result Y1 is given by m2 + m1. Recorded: -5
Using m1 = -2.1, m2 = -3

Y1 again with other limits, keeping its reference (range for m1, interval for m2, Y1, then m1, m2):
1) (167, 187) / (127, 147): 0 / 0.3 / -1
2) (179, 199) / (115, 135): 4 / 1.6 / 2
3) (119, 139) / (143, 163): -3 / -0.5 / -2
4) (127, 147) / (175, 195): 1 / -0.5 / 2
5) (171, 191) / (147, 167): -1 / 1.0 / -2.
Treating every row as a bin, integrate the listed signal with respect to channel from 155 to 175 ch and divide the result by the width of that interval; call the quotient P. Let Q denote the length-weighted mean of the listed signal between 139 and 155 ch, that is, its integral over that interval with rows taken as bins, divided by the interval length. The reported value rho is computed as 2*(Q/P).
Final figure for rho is 2.02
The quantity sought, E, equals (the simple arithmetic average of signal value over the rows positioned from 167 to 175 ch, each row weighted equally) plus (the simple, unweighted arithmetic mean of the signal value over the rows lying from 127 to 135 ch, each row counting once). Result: 158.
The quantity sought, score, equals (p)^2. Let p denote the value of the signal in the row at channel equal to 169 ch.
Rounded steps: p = 78.14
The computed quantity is 6106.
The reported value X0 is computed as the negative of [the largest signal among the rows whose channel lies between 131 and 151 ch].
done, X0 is -83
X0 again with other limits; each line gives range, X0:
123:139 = -85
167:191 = -86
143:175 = -81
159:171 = -79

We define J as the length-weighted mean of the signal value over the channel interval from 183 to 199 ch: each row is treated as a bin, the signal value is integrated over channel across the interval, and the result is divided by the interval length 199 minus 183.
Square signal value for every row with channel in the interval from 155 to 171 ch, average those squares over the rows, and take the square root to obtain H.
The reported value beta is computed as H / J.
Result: 0.94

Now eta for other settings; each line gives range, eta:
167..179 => -7.5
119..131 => -7.5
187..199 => -7.5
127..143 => -7.8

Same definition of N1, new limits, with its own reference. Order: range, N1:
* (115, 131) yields 1.00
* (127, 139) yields 1.07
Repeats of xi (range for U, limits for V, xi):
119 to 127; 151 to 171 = -7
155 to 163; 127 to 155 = 2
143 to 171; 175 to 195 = 5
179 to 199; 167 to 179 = -2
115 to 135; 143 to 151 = -4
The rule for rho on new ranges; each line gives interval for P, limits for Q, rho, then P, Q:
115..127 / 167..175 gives 1.90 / 84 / 79.7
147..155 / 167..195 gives 2.13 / 76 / 81.5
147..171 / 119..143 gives 2.09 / 77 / 80.8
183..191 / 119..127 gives 2.03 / 83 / 84.5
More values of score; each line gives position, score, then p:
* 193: 6907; 83.11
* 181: 6413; 80.08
